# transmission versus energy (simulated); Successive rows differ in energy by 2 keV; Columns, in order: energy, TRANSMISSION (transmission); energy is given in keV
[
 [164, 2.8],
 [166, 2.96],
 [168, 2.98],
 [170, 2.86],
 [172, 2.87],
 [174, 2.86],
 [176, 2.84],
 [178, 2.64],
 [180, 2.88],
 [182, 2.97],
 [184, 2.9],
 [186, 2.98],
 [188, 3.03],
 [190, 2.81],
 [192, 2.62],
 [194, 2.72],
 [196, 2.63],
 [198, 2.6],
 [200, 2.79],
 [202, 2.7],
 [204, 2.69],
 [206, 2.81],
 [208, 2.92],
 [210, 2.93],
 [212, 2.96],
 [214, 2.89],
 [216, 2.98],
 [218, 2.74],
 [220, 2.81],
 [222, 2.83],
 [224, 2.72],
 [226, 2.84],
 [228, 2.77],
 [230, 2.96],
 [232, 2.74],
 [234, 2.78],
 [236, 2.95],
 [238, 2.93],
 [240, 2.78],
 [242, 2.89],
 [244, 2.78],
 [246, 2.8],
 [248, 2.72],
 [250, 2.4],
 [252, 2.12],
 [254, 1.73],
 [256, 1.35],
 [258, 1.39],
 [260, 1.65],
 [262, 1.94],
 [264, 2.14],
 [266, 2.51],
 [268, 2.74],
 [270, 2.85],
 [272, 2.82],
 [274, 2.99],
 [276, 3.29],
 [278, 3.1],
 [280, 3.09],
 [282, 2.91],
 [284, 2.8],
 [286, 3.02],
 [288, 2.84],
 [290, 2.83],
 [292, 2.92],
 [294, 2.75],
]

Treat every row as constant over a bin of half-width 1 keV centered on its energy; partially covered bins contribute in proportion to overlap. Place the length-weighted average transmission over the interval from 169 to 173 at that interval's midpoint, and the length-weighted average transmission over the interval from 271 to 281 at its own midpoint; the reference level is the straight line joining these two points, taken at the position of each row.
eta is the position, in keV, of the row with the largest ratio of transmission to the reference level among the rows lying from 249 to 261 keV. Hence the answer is 250 keV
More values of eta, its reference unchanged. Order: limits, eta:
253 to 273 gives 270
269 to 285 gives 276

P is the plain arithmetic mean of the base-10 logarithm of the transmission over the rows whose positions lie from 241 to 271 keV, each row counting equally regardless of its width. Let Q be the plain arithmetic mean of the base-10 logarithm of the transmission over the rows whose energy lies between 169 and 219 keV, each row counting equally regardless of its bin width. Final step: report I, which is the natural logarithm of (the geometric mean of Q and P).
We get -0.93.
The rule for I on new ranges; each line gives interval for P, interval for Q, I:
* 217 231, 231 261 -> -0.90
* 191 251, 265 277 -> -0.80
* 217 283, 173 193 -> -0.84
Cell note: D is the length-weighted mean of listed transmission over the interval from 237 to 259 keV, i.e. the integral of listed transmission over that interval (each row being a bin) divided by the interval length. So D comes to 2.35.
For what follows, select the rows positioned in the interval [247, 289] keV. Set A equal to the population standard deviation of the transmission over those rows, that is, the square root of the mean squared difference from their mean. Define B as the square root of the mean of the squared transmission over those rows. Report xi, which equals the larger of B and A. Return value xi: 2.56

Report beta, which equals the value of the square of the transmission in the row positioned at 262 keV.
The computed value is 3.8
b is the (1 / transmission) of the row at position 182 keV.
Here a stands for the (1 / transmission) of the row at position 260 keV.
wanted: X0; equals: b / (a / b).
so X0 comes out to 0.19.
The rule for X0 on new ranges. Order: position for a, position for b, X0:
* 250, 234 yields 0.31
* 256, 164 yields 0.17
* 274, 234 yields 0.39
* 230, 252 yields 0.66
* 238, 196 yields 0.42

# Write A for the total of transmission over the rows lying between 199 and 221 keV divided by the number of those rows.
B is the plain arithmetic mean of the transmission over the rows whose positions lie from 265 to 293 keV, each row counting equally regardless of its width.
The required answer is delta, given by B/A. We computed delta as 1.02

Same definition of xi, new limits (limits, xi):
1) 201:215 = 2.84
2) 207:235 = 2.85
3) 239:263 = 2.28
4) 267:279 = 2.97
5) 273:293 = 2.98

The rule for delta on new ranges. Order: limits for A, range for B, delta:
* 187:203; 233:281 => 0.92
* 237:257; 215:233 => 1.15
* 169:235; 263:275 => 0.95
